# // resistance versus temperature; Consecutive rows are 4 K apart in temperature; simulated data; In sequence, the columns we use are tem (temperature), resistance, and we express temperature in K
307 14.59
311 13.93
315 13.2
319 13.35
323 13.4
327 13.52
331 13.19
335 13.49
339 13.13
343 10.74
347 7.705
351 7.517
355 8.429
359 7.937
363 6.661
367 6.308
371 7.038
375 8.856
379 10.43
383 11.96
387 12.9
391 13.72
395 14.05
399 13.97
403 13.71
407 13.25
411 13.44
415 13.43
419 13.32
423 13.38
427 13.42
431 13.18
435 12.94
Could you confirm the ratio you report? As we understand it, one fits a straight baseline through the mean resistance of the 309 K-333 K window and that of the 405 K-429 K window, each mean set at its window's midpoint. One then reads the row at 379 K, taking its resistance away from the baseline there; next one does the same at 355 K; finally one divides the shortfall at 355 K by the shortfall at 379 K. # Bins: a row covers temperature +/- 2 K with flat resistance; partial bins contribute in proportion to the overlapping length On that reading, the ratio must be 1.7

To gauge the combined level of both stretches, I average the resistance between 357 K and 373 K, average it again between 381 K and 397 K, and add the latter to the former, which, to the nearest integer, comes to 20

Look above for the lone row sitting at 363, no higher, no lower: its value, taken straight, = 6.661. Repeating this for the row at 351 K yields 7.517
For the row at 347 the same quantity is 7.705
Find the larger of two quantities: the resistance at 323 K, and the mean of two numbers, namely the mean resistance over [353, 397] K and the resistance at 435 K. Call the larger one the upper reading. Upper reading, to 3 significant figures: 13.4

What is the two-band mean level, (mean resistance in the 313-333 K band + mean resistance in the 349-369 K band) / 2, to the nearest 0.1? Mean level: 10.4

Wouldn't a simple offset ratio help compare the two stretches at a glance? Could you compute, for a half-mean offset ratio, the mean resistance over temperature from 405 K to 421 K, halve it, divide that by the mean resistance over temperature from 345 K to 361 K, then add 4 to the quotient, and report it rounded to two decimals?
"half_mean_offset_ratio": 4.85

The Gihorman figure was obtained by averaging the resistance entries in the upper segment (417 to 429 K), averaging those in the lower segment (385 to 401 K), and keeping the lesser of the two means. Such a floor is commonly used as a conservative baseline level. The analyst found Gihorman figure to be 13.4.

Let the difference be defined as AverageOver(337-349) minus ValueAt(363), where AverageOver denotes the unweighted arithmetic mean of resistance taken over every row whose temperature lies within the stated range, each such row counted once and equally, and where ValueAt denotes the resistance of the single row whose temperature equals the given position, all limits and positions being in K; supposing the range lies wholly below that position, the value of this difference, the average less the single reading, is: 3.9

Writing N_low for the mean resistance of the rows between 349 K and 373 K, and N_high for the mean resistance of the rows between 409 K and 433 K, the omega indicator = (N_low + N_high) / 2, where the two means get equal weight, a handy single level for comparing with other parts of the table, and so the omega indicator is 10.3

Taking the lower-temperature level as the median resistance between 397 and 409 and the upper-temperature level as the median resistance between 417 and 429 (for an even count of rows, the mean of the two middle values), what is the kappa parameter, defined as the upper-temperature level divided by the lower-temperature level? 1.0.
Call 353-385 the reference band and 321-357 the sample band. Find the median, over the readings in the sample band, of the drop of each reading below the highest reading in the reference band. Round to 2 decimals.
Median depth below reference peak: -1.17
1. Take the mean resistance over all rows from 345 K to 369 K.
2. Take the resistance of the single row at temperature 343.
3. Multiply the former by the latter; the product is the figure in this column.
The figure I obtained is 80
